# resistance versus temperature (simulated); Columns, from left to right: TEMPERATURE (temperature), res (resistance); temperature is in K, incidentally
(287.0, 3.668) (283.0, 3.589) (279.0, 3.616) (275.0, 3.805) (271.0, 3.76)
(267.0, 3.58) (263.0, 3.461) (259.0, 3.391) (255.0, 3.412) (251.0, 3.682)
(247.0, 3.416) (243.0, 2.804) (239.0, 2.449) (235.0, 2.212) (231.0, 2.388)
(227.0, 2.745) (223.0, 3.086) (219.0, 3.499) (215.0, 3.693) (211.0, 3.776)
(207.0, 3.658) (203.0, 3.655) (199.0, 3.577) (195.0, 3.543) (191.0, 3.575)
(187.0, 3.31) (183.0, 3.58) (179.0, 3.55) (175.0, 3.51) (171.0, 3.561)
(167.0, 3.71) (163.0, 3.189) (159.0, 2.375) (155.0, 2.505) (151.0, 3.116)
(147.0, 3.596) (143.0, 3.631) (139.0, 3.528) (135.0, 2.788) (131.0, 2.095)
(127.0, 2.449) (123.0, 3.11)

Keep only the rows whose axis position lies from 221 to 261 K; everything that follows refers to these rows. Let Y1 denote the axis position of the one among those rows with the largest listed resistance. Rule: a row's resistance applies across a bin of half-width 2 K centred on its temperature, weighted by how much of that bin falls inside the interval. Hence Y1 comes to 251.0 K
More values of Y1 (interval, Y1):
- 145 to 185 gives 167.0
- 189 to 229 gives 211.0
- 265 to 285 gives 275.0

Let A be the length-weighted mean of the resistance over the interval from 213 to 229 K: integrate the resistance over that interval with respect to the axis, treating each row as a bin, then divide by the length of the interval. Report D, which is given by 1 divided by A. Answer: 0.307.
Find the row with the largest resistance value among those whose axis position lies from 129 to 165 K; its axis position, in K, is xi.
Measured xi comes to 143.0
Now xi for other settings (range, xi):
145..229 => 211.0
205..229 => 211.0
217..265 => 251.0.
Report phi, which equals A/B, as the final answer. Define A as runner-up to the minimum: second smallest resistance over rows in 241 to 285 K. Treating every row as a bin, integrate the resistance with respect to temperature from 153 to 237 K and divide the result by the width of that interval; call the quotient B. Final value 1.04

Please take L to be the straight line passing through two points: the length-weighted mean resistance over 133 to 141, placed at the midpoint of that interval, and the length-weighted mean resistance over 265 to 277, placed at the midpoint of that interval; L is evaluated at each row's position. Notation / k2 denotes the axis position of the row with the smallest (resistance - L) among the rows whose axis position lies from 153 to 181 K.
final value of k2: 159.0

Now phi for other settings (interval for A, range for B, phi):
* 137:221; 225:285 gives 0.78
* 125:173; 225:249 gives 0.89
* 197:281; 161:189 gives 0.68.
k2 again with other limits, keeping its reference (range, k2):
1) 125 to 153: 131.0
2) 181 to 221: 187.0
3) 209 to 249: 235.0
